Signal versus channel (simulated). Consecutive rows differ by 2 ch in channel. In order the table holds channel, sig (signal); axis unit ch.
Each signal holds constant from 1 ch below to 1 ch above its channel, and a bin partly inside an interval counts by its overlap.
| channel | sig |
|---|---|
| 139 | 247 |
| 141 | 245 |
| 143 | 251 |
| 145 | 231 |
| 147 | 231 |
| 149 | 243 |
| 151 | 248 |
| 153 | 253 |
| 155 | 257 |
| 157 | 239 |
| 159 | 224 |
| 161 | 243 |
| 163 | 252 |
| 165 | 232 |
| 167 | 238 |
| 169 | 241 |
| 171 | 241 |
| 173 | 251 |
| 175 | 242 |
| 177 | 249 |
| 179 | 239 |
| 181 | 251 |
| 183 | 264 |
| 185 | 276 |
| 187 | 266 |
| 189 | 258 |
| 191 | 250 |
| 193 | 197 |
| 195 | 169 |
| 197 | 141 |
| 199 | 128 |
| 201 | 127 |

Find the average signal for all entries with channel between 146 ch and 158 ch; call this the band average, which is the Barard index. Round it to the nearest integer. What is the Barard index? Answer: 245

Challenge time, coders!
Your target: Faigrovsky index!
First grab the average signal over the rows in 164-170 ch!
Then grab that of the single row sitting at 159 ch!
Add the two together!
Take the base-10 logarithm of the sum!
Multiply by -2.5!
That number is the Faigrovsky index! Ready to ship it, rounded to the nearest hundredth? -6.66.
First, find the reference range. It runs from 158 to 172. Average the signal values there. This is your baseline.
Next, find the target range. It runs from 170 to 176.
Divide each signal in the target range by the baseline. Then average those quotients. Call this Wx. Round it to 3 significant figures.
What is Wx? 1.02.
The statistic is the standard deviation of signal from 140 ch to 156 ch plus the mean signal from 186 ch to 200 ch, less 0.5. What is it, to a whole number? 210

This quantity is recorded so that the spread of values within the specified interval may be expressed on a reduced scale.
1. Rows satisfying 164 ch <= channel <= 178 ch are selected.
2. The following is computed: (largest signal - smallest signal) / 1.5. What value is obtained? 13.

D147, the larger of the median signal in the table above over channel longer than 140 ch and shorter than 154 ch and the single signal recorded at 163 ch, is 252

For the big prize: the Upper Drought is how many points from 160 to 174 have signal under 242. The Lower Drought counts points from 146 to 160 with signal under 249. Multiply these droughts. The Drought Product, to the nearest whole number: 20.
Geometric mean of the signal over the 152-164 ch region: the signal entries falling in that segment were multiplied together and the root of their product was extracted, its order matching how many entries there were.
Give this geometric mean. 244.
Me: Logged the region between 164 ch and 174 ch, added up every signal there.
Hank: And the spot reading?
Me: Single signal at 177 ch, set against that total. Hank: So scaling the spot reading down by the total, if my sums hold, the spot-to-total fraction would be 0.21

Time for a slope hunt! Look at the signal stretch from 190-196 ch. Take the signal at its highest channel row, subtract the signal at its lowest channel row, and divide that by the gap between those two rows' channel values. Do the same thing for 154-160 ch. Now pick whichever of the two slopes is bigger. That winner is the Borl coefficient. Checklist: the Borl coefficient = -8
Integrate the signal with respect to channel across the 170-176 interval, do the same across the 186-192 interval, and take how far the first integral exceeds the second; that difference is -80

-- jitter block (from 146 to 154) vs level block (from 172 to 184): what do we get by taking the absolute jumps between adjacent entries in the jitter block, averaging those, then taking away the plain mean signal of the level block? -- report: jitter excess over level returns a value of -242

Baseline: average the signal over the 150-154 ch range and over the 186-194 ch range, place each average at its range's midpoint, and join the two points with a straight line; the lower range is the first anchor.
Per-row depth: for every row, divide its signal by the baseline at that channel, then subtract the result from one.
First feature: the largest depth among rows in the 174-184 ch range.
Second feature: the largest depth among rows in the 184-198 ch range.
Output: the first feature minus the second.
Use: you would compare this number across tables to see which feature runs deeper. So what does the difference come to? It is -0.39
